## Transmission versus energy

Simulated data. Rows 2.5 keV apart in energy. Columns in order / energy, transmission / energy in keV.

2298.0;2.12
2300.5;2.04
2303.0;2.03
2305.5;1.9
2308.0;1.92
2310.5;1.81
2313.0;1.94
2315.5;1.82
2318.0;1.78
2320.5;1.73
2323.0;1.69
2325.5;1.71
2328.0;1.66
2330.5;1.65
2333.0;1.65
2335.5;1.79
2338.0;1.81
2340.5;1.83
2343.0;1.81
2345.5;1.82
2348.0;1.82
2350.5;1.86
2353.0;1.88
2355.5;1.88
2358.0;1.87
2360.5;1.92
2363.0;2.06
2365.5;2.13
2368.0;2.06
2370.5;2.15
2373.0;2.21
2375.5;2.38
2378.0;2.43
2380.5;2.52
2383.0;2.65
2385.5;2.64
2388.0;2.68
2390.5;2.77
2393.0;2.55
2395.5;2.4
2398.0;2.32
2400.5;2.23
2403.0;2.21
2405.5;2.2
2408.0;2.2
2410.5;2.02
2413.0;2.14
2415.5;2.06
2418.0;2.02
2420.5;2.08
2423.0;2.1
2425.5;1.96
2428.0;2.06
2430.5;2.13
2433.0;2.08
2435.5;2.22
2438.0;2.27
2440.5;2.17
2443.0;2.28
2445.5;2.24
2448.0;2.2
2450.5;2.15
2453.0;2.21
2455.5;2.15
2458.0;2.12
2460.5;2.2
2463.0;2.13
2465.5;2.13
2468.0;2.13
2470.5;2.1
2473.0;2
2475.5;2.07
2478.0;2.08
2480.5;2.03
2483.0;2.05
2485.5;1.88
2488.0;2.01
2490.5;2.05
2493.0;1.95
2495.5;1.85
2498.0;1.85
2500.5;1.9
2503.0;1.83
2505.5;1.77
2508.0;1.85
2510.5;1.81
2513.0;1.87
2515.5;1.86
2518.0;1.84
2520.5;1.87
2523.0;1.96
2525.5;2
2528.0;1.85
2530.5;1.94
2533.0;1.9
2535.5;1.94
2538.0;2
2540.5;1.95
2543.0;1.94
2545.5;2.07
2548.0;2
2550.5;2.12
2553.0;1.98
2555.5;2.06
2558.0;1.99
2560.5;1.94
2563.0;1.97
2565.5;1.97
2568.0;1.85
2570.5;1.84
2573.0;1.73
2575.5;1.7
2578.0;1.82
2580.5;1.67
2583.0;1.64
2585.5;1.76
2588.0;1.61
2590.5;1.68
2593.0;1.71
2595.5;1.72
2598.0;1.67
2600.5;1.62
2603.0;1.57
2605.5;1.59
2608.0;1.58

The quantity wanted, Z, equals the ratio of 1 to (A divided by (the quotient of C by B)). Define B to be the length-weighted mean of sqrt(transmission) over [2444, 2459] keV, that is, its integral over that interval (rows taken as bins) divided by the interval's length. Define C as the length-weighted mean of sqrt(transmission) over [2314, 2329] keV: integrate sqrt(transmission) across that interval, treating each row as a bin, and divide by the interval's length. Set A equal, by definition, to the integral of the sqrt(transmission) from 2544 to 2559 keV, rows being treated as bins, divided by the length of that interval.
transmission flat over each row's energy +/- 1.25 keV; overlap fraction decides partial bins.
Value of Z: 0.625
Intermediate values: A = 1.43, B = 1.48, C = 1.32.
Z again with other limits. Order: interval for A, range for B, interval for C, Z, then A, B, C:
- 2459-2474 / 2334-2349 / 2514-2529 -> 0.704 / 1.45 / 1.35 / 1.38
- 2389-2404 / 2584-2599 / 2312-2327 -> 0.659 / 1.55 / 1.30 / 1.33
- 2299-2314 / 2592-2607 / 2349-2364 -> 0.773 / 1.39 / 1.28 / 1.38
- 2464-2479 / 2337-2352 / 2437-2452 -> 0.763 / 1.44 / 1.35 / 1.49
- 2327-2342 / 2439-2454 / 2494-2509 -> 0.694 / 1.32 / 1.49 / 1.36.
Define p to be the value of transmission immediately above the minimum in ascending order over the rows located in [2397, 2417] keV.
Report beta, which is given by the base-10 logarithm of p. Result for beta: 0.314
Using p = 2.06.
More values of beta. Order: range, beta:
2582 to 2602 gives 0.210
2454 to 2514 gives 0.258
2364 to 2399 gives 0.328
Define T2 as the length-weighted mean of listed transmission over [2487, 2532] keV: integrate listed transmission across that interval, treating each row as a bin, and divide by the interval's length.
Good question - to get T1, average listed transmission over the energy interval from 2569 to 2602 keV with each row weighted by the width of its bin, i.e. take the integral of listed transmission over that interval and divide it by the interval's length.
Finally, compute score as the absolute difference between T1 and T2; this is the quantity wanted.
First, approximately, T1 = 1.71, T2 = 1.89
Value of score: 0.19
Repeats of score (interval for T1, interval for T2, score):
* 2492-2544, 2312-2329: 0.13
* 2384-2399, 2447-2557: 0.57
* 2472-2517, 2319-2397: 0.14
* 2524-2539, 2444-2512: 0.09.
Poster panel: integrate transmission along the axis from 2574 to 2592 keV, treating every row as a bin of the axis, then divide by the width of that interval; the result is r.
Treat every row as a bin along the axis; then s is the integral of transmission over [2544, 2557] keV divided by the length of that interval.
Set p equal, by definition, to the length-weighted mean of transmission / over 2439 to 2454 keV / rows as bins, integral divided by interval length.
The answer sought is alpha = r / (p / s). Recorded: 1.6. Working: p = 2.21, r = 1.70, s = 2.04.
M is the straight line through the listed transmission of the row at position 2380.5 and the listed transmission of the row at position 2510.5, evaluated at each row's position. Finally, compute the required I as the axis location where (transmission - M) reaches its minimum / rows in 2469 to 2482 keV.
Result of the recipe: 2473.0 keV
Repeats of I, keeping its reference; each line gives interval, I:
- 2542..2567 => 2543.0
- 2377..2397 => 2378.0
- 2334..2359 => 2335.5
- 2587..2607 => 2588.0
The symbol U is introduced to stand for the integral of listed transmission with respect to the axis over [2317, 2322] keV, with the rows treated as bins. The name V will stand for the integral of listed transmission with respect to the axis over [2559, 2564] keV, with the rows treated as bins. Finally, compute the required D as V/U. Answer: 1.12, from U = 8.8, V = 9.8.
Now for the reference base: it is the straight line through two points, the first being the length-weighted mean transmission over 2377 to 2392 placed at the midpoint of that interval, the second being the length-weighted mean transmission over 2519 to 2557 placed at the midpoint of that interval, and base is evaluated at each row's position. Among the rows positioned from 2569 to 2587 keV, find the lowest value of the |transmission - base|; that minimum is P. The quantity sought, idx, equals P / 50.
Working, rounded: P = 0.005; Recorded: 0.0001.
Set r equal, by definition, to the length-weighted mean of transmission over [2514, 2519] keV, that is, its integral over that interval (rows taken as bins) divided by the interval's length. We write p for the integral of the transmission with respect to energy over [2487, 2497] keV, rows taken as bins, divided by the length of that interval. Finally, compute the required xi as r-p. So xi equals -0.11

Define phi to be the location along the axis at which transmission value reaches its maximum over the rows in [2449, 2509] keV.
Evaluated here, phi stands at 2453.0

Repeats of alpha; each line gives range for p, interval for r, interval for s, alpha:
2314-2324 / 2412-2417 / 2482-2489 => 2.3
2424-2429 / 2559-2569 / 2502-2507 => 1.7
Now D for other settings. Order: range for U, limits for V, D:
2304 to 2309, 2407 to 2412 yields 1.10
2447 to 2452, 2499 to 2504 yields 0.86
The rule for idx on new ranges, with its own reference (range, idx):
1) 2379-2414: 0.0005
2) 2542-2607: 0.0001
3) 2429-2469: 0.0018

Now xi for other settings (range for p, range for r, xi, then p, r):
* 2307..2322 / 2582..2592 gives -0.16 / 1.83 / 1.67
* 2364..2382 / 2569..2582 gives -0.52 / 2.27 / 1.75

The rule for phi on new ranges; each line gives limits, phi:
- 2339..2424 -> 2390.5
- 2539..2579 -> 2550.5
